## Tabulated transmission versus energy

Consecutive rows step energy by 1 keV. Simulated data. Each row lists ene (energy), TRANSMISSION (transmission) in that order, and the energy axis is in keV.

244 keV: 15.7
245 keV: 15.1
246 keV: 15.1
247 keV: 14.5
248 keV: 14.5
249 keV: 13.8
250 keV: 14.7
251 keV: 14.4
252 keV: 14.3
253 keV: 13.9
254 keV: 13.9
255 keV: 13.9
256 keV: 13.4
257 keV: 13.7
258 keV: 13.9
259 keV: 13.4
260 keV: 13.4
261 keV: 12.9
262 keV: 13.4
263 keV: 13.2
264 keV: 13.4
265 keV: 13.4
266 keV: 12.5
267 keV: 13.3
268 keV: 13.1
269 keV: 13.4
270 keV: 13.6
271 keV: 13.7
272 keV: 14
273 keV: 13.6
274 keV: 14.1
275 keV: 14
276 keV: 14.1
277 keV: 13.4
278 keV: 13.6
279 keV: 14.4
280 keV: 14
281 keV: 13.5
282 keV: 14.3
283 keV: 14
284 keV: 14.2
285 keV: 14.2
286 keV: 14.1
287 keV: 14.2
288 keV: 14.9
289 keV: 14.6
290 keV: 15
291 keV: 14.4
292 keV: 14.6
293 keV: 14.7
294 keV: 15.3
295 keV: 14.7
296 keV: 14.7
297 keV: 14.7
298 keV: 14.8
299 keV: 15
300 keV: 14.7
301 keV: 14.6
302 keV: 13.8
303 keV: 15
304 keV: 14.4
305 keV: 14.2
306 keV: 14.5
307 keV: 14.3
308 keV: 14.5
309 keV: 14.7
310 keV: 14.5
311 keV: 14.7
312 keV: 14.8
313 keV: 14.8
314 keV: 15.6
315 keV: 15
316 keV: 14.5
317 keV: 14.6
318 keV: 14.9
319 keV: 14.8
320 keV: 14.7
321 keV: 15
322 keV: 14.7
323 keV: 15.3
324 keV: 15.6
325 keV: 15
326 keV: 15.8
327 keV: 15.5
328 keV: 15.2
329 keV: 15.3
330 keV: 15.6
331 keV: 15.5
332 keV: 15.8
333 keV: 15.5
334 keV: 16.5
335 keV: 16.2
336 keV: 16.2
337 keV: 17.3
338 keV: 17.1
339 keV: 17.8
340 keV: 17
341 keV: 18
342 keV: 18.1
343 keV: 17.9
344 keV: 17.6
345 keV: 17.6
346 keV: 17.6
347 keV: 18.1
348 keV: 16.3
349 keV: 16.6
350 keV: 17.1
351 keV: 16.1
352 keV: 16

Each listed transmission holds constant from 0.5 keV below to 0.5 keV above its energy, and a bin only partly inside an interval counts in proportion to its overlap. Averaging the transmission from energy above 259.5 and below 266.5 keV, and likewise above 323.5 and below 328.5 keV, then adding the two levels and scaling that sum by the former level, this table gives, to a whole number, 377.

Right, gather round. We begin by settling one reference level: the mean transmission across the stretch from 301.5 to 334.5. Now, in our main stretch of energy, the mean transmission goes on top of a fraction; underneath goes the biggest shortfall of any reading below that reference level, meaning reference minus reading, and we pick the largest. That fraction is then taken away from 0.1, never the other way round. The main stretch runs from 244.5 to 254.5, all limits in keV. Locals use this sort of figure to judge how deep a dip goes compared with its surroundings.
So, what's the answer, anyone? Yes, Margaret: -12.0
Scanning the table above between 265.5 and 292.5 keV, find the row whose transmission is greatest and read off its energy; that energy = 290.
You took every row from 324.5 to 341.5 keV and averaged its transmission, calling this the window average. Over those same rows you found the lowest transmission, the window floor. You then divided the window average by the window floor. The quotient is 1.080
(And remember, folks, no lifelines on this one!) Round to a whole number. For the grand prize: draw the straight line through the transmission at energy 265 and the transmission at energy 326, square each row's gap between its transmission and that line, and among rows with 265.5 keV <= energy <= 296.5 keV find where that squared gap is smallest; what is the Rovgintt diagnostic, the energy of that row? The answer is 270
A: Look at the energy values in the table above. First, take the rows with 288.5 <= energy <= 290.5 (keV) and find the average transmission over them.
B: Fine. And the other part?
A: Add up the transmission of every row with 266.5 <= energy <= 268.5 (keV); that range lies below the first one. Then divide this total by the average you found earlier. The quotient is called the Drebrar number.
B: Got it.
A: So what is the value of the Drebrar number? 1.78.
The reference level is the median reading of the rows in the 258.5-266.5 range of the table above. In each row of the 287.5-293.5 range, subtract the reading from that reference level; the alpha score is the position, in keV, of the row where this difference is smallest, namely 290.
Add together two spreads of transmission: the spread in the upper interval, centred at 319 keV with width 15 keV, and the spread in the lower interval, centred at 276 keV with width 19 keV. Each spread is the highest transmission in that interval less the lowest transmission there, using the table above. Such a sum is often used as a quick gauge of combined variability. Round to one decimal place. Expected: 2.6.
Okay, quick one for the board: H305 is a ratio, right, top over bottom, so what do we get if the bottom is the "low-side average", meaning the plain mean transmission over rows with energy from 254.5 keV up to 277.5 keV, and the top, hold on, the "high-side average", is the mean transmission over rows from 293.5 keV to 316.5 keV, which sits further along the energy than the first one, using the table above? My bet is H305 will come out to 1.09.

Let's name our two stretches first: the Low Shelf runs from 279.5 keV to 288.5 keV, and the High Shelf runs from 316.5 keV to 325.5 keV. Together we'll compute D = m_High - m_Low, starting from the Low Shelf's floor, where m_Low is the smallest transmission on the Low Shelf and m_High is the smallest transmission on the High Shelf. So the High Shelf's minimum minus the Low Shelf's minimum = 1.10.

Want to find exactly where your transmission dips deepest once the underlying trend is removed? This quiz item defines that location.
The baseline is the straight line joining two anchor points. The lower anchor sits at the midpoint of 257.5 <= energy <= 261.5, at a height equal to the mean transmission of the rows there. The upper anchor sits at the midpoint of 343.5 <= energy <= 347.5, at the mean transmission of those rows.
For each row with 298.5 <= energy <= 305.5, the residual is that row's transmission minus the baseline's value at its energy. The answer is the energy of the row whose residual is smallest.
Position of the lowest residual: 302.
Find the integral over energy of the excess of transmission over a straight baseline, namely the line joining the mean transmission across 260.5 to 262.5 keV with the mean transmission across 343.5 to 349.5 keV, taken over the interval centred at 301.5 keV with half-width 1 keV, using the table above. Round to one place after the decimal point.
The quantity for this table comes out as -1.8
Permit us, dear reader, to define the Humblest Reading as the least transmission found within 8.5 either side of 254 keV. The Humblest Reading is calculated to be 12.9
